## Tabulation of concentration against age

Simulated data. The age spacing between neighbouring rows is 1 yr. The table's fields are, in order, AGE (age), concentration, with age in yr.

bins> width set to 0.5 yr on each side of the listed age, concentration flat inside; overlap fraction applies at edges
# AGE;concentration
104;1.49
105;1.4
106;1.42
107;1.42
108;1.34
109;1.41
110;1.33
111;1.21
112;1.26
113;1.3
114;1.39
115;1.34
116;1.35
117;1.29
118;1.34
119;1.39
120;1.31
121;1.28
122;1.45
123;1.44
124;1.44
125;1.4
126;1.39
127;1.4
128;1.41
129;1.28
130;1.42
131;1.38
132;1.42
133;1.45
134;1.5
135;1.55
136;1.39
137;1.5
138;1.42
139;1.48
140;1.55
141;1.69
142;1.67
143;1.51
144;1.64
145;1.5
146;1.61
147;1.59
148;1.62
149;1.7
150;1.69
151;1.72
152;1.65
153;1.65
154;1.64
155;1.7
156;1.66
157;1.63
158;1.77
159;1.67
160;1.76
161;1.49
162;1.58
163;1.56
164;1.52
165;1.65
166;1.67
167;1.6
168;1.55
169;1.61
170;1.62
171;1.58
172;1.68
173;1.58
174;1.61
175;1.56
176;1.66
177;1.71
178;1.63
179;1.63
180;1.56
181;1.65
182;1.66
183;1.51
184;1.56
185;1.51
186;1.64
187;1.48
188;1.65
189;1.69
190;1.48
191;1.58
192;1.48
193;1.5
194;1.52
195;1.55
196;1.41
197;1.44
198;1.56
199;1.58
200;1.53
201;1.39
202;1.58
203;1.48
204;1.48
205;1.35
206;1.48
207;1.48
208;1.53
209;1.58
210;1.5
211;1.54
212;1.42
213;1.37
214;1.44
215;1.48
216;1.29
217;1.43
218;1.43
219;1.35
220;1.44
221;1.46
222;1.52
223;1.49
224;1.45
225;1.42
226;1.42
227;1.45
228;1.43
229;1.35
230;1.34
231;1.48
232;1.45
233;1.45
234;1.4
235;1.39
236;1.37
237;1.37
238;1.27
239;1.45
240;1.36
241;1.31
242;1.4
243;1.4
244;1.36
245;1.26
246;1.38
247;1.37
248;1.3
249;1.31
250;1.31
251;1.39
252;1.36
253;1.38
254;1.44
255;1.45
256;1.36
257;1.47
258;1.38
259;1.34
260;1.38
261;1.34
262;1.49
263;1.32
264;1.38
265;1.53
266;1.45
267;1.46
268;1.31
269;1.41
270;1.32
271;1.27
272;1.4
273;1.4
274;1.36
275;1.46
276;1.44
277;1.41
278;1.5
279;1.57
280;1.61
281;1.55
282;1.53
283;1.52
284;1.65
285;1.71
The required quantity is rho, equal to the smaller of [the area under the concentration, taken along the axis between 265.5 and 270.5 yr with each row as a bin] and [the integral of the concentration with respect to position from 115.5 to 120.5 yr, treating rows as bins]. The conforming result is 6.7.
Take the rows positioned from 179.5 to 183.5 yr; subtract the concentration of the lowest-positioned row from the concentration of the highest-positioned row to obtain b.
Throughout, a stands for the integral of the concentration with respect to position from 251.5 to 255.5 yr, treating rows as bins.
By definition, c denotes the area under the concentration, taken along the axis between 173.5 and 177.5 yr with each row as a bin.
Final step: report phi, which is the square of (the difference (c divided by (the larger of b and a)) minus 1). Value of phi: 0.026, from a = 5.6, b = -0.05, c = 6.54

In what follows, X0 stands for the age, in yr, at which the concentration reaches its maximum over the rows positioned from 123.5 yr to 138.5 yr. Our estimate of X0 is 135 yr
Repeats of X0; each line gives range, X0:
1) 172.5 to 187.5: 177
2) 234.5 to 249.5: 239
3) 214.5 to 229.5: 222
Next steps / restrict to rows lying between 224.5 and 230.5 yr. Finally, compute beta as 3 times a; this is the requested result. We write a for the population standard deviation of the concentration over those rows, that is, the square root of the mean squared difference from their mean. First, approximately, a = 0.041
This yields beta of 0.12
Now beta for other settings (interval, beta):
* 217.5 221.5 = 0.13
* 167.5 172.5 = 0.13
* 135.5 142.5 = 0.32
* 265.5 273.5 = 0.19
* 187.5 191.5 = 0.24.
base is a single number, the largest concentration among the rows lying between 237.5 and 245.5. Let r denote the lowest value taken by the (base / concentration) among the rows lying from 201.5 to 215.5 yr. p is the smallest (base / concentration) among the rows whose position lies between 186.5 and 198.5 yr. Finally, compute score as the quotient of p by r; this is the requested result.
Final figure 0.93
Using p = 0.86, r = 0.92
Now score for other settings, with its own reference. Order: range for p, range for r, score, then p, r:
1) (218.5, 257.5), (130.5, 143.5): 1.11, 0.95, 0.86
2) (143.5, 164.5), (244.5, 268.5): 0.86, 0.82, 0.95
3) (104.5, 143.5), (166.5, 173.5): 0.99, 0.86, 0.86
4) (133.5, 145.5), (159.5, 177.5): 1.04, 0.86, 0.82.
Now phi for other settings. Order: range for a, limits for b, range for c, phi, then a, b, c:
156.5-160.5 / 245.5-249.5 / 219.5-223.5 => 0.018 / 6.8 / -0.07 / 5.91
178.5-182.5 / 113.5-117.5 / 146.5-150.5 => 0.000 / 6.5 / -0.10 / 6.60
